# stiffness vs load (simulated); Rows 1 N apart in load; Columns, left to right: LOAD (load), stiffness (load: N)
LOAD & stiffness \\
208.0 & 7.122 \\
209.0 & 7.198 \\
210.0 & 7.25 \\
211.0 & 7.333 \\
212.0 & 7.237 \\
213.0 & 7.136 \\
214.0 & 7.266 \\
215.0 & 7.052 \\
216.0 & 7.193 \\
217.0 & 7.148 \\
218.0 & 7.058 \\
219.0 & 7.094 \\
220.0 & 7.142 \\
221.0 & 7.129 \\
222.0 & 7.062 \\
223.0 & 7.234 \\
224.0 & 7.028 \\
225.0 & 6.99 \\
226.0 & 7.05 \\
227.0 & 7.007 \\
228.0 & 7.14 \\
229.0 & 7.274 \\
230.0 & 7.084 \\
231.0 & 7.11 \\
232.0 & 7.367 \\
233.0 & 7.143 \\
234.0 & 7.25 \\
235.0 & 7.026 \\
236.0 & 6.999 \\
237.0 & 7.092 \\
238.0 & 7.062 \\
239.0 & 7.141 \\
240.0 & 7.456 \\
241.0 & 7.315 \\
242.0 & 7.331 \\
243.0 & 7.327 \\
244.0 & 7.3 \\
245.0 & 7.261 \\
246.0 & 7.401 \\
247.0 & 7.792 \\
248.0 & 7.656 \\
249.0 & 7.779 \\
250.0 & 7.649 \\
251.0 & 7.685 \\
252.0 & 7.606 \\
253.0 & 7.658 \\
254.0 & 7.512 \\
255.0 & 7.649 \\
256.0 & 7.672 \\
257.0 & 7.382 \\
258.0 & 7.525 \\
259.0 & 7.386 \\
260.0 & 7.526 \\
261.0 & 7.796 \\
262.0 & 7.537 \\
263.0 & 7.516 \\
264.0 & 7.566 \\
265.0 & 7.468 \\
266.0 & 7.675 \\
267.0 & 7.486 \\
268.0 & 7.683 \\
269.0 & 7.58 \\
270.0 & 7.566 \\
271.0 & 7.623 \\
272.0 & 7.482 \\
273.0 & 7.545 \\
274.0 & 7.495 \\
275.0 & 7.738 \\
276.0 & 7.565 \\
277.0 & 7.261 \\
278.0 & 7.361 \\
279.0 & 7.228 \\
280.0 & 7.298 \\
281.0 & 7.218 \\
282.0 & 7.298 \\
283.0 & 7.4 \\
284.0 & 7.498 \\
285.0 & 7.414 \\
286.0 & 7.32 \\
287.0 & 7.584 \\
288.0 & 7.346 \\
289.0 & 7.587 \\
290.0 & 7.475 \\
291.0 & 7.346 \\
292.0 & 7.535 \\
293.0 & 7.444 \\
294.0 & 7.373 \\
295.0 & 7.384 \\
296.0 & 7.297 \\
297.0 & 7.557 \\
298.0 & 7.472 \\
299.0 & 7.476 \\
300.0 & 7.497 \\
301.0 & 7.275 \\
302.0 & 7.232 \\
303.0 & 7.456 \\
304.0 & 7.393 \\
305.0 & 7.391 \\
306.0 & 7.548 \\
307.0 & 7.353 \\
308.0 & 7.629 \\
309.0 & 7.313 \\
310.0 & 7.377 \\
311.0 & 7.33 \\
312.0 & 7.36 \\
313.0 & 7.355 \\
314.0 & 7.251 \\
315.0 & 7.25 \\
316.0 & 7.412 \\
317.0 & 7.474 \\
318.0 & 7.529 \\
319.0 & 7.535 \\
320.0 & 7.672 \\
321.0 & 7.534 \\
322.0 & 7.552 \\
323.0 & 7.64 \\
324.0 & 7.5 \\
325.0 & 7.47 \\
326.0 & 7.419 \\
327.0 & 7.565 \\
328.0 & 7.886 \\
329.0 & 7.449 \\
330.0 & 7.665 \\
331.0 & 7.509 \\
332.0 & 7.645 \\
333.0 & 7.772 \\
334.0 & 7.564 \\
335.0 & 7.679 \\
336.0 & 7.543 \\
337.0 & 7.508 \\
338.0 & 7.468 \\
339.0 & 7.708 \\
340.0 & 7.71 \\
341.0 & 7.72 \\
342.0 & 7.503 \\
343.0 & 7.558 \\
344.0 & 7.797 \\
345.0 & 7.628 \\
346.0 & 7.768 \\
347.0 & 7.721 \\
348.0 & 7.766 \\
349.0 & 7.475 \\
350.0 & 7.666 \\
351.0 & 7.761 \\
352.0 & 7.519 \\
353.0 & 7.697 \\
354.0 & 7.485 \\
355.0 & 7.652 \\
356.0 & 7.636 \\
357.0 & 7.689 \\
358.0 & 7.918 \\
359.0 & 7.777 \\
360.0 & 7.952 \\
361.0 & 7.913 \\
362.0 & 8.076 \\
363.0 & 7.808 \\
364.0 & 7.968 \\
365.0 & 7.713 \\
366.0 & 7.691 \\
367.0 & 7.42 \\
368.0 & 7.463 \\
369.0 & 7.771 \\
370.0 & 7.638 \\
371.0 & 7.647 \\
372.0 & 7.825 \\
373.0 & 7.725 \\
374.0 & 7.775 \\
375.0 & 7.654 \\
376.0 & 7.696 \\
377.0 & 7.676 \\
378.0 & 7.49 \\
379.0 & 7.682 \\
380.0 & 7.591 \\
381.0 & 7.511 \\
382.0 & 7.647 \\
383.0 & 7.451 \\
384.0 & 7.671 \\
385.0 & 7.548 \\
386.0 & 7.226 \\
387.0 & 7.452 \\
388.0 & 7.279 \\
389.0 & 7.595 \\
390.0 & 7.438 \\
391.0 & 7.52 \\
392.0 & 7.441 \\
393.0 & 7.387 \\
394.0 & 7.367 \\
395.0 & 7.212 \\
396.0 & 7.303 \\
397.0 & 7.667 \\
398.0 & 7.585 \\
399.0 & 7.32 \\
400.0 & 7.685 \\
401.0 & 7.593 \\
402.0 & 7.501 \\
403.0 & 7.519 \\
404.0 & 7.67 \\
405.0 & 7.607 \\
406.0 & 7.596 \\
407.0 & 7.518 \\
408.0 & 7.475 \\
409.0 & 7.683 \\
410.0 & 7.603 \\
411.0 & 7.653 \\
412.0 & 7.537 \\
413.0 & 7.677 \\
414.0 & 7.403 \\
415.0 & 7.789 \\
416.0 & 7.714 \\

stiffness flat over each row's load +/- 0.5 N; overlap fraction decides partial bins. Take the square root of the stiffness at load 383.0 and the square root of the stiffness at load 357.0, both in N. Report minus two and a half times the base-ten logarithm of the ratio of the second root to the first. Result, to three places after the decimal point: -0.017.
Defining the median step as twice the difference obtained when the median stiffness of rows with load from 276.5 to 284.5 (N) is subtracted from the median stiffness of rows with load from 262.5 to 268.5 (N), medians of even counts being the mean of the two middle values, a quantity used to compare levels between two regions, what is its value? 0.5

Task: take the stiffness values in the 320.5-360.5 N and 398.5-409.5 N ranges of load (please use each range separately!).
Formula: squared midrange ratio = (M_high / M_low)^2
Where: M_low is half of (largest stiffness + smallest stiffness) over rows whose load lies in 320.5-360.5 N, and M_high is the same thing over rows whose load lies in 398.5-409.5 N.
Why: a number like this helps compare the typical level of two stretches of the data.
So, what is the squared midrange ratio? 0.95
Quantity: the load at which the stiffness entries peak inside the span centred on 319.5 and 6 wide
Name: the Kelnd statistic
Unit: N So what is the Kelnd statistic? 320.0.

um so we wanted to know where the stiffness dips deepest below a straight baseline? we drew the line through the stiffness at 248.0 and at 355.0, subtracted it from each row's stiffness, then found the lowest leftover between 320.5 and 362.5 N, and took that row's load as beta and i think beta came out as 326.0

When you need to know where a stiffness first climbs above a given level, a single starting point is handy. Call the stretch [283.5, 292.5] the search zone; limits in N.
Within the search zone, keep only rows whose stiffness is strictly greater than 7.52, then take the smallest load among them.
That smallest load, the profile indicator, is 287.0 N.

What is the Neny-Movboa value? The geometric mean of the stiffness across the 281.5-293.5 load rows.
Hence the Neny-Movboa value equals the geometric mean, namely 7.44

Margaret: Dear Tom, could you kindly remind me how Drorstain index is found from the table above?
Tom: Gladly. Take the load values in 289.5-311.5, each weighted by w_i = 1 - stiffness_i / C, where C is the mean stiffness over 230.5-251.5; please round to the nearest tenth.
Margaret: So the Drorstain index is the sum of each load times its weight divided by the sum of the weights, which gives 299.5 N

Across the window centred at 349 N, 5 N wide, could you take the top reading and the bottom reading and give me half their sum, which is 7.62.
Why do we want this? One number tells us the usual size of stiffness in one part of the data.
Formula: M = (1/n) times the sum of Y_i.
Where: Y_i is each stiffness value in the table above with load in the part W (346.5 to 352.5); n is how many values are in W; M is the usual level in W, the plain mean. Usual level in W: 7.65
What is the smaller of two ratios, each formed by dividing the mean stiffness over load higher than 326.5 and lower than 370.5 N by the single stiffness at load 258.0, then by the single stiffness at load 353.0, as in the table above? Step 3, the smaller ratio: 1.00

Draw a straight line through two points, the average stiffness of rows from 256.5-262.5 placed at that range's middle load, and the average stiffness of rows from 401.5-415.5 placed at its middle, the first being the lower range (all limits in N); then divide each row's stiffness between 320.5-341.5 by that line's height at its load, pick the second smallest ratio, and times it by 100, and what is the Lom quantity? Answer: 98.6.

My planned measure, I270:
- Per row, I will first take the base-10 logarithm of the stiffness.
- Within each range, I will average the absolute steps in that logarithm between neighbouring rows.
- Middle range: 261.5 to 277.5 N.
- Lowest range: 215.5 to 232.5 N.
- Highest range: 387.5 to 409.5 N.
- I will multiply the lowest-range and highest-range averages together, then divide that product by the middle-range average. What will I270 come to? 0.0062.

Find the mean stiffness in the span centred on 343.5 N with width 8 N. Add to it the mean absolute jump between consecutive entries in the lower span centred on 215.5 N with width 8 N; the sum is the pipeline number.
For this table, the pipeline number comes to 7.78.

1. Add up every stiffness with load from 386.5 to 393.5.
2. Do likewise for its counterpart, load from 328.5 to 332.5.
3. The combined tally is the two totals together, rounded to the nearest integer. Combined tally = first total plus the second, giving 82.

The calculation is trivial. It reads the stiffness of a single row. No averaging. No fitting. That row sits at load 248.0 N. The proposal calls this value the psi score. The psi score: 7.656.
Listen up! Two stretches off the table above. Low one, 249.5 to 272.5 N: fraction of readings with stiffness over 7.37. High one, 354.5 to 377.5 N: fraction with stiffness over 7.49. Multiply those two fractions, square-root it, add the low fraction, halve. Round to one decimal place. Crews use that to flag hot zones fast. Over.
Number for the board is 1.0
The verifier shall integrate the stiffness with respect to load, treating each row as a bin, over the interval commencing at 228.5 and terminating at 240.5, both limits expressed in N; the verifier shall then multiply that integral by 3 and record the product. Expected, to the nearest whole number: 258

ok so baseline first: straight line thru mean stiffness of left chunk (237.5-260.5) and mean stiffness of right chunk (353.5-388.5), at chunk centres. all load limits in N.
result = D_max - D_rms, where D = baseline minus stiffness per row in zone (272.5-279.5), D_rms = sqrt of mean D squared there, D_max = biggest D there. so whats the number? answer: 0.11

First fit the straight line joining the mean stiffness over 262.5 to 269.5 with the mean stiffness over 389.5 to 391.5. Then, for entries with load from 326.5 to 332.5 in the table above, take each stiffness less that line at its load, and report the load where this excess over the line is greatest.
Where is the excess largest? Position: 328.0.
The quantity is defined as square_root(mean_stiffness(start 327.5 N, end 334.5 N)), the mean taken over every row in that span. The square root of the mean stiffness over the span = 2.76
